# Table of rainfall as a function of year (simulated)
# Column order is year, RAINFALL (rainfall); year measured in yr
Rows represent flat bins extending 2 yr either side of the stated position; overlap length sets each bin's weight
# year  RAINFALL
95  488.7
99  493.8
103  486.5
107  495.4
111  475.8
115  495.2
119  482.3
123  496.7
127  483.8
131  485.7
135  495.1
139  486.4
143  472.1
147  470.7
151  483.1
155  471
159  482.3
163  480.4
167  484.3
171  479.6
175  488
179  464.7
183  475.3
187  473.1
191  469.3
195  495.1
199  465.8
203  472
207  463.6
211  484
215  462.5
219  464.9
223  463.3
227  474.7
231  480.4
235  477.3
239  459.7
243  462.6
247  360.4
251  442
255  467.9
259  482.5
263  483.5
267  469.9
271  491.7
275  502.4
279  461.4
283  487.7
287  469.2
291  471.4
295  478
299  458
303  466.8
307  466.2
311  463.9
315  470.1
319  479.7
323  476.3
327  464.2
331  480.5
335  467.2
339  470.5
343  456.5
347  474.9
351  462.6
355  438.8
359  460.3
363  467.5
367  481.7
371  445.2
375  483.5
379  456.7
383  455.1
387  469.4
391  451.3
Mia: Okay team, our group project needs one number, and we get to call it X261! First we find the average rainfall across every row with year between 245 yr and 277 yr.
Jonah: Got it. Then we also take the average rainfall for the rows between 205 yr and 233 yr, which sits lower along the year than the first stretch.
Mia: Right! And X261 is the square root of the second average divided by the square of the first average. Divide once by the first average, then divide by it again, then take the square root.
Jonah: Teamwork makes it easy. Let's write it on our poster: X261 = 0.0469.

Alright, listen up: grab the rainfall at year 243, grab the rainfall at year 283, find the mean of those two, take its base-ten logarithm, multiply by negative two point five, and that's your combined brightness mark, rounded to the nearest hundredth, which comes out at -6.69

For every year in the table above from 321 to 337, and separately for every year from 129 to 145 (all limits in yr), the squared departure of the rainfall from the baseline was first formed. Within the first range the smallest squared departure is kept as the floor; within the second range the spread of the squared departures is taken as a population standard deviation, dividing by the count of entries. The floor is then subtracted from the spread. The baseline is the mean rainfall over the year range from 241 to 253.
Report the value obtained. -797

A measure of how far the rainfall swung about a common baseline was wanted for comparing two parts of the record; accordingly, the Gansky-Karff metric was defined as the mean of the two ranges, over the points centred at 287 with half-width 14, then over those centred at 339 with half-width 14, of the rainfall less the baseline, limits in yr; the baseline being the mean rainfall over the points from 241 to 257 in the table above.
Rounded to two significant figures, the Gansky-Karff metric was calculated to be 34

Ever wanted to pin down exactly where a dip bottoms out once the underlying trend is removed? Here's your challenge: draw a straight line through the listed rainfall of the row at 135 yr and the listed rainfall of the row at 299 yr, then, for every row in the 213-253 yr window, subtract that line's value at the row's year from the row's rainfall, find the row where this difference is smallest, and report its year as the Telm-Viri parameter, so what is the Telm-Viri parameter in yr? 247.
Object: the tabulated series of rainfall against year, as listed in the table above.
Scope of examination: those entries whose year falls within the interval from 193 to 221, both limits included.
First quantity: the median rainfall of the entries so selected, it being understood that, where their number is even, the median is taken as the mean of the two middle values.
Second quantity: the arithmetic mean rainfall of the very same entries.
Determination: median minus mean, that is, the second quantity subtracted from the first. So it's -6.8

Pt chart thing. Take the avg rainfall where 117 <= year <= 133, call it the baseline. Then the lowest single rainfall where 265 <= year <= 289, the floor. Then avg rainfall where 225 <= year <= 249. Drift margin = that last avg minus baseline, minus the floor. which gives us -496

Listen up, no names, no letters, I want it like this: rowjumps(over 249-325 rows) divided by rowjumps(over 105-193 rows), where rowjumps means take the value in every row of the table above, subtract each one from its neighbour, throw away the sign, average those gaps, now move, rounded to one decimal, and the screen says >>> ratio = 1.3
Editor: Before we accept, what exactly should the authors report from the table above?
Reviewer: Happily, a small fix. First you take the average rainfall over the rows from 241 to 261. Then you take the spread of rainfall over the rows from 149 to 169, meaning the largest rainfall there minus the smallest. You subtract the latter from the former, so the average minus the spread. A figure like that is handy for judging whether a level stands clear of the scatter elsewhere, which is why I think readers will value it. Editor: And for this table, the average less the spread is 430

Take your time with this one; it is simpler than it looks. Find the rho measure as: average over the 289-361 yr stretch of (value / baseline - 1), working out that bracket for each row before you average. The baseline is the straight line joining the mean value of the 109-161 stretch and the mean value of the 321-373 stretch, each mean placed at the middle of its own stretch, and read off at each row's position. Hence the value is 0.000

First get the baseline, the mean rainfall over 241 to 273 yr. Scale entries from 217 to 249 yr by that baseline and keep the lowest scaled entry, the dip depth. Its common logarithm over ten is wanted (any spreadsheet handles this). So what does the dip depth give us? -0.0104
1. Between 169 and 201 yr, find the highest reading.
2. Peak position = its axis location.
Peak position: 195 yr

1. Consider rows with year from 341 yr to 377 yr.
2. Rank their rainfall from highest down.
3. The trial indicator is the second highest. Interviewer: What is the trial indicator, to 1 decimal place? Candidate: 481.7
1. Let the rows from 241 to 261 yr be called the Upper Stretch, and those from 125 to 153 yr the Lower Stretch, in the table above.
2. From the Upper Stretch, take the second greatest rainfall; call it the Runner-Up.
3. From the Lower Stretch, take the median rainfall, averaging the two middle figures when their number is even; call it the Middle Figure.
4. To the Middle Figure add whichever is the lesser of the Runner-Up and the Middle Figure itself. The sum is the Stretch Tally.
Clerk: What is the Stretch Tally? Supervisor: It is 952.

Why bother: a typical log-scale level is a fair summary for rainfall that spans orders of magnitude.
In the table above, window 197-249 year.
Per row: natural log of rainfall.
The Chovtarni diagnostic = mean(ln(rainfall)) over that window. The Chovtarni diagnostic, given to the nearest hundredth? 6.13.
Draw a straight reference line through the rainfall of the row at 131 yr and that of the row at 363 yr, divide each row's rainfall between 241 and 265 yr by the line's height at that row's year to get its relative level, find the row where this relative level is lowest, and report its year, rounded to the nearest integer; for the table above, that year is 247 yr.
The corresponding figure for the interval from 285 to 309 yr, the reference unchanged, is 299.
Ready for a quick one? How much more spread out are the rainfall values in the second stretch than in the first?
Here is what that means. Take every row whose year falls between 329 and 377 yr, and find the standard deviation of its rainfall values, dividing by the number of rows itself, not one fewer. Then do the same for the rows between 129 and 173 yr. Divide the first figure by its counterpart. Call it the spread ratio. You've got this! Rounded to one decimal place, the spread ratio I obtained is 1.9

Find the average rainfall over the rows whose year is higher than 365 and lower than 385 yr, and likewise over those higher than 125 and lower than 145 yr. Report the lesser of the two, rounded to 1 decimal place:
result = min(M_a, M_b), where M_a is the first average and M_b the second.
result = 464.4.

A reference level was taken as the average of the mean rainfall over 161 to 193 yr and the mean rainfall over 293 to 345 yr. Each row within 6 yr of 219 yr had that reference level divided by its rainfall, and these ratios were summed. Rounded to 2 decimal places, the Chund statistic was 3.06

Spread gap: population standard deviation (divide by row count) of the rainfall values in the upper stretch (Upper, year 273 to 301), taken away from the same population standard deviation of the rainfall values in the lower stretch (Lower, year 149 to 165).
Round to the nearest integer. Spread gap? -10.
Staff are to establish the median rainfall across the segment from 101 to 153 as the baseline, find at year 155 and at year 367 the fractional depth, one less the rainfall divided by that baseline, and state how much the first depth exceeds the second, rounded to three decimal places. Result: 0.022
